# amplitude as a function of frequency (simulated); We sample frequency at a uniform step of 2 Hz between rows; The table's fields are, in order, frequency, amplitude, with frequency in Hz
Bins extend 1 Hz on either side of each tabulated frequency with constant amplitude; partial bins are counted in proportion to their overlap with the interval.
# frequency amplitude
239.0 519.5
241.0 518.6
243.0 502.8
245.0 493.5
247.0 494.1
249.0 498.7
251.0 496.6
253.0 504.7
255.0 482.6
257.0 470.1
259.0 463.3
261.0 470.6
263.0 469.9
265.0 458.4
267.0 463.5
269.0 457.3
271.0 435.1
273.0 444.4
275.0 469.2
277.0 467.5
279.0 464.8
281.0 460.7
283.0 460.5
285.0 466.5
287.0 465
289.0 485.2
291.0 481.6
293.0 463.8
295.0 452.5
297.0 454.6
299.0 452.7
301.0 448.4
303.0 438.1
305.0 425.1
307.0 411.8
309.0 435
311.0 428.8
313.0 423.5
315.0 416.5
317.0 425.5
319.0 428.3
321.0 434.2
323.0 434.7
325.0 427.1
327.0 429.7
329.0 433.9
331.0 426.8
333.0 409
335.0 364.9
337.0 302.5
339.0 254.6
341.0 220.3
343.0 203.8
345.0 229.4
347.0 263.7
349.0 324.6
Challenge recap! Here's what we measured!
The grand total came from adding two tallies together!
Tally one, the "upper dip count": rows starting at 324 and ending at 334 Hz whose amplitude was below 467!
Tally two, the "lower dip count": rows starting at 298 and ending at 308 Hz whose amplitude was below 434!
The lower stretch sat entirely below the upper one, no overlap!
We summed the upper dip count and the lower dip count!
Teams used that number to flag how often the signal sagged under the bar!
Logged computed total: 7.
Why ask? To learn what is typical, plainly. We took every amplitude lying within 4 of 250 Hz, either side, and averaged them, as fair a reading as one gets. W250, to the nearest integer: 499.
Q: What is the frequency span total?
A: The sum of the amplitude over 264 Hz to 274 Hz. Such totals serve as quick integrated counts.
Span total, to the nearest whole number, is 2259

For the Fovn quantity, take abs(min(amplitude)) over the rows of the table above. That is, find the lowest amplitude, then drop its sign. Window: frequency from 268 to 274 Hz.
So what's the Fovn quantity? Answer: 435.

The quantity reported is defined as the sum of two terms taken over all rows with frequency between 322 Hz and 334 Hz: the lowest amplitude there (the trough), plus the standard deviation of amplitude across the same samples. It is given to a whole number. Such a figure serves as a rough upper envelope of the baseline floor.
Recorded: 418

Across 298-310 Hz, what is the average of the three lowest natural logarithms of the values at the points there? 6.05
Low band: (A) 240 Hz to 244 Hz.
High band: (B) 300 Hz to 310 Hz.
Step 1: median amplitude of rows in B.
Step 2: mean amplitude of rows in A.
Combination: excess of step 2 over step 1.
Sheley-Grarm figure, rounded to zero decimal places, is 76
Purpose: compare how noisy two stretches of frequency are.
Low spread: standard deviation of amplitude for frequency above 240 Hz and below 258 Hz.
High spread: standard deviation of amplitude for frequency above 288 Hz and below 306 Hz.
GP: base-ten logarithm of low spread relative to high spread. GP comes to -0.15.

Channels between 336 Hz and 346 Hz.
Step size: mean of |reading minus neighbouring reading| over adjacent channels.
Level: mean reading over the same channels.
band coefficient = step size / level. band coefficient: 0.128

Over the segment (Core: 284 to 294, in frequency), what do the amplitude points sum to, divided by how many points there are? 472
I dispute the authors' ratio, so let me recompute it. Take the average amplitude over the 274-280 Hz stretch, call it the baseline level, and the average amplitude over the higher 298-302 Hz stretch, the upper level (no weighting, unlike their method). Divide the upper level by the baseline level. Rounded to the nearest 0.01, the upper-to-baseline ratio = 0.96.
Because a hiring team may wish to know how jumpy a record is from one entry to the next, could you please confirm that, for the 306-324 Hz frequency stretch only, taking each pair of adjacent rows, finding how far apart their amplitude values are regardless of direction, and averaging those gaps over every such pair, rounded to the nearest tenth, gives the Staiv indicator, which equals 7.5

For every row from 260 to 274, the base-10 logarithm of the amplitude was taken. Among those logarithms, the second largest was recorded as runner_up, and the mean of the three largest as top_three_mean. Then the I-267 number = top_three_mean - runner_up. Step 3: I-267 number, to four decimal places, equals -0.0018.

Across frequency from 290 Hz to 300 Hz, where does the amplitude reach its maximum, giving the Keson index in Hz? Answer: 291.0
